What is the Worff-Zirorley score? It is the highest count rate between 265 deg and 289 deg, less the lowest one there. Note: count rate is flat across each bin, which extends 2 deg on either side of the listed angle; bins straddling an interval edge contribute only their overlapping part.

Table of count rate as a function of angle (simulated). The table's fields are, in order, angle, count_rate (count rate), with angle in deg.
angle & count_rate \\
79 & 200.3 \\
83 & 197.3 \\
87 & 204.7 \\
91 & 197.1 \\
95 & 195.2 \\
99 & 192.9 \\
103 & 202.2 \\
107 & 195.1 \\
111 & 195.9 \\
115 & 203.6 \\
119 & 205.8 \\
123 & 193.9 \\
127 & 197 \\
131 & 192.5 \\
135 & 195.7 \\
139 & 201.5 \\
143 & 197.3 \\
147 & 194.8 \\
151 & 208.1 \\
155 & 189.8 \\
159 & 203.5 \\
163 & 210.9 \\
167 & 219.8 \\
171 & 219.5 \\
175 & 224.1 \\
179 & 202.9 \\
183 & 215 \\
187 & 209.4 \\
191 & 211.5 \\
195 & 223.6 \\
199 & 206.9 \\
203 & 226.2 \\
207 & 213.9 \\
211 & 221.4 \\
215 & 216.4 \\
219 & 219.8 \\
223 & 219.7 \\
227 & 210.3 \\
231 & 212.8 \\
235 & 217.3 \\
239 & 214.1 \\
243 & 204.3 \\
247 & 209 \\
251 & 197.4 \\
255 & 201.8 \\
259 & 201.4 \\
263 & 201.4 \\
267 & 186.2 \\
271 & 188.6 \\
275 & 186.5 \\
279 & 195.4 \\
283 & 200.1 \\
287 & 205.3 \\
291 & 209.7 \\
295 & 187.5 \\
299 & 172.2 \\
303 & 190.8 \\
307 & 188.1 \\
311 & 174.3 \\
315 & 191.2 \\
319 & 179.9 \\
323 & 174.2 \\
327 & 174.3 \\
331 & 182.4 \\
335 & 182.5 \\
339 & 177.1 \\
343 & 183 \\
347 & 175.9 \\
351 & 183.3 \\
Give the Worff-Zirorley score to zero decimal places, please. 19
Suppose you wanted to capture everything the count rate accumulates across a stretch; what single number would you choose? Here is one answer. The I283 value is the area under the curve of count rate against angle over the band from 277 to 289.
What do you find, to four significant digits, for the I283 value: 2403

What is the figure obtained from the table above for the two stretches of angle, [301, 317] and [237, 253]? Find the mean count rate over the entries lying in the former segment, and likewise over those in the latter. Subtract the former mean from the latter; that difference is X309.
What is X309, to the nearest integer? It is 20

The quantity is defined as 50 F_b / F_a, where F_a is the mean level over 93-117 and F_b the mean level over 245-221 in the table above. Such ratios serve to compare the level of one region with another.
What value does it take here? 53.9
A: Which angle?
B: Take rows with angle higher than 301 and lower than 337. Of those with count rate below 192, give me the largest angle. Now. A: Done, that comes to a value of 335 deg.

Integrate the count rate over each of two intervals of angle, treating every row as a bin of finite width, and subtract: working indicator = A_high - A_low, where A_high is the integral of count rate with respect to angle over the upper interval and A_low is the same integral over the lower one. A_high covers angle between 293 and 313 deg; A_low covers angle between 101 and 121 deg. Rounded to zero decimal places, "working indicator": -359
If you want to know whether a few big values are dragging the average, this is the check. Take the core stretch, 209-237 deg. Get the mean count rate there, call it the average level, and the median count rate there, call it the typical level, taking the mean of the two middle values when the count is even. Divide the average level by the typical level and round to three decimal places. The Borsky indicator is 0.998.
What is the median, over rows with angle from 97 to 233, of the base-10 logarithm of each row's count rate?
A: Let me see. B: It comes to 2.317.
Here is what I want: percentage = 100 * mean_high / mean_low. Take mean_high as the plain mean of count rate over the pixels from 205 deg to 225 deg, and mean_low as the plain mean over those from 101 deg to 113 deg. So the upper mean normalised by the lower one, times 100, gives 110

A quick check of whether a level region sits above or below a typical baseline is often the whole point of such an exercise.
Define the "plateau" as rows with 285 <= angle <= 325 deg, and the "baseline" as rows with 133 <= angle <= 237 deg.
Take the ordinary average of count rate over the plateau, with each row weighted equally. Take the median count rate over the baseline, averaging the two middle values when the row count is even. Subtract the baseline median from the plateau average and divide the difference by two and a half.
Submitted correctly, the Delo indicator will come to -10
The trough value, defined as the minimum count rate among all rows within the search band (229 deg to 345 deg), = 172.2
